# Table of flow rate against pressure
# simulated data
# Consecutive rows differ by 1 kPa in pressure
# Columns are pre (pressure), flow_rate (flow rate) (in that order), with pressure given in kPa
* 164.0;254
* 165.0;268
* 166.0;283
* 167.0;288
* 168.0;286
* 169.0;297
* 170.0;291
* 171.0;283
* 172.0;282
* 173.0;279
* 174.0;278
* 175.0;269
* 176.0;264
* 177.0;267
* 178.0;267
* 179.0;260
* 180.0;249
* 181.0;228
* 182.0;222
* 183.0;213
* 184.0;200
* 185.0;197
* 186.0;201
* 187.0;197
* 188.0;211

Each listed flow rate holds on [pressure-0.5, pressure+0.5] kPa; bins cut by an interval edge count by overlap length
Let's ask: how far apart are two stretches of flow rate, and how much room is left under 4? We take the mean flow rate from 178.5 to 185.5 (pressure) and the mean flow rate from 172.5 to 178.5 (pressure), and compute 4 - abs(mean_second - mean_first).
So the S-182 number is -43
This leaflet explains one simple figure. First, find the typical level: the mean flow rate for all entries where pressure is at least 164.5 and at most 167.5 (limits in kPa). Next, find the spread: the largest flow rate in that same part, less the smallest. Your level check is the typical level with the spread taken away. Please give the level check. 260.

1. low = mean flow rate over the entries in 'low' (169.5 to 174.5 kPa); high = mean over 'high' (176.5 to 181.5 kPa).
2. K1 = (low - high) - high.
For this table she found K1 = -226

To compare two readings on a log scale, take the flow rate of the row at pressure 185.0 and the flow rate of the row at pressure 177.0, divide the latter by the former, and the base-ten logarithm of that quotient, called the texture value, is 0.13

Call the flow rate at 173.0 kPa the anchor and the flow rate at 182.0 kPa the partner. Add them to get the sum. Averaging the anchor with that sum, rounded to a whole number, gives 390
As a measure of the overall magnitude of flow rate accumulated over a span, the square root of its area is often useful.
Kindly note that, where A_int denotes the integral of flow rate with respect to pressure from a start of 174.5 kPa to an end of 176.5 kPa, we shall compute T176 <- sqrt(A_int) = 23.1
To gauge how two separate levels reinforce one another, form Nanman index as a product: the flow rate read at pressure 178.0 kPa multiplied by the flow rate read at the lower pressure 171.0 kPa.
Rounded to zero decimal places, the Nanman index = 75561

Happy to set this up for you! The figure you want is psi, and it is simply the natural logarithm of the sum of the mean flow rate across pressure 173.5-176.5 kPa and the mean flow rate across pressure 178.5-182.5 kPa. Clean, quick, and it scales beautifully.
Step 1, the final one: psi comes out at 6.23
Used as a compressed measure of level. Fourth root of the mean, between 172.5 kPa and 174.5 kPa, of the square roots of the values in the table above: 2.02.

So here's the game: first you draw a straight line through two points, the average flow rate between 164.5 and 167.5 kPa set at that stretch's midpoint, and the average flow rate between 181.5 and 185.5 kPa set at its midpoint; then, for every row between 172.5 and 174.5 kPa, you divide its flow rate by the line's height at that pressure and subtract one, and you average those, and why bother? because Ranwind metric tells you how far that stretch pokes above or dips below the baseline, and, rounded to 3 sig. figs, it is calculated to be 0.119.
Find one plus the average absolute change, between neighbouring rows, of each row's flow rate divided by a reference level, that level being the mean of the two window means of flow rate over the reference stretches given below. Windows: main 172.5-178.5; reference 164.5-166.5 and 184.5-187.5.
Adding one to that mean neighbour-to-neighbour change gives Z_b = 1.02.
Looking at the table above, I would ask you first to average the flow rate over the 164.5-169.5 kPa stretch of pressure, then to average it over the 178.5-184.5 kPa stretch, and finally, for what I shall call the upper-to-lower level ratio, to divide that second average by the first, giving 0.80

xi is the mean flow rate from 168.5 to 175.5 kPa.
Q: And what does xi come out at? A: 283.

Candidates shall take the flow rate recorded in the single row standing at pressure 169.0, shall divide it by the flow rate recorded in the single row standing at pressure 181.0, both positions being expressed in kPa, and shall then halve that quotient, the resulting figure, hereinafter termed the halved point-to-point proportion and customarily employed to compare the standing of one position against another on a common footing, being 0.65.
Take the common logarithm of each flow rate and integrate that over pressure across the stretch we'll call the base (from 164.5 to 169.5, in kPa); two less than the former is 10.27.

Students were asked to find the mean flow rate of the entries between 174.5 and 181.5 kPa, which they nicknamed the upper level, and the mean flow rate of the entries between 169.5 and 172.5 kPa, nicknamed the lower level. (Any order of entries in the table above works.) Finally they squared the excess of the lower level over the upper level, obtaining 763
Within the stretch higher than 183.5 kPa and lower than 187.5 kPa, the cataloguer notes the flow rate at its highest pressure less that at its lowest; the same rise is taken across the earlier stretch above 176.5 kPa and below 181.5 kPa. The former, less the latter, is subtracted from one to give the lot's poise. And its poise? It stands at -35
